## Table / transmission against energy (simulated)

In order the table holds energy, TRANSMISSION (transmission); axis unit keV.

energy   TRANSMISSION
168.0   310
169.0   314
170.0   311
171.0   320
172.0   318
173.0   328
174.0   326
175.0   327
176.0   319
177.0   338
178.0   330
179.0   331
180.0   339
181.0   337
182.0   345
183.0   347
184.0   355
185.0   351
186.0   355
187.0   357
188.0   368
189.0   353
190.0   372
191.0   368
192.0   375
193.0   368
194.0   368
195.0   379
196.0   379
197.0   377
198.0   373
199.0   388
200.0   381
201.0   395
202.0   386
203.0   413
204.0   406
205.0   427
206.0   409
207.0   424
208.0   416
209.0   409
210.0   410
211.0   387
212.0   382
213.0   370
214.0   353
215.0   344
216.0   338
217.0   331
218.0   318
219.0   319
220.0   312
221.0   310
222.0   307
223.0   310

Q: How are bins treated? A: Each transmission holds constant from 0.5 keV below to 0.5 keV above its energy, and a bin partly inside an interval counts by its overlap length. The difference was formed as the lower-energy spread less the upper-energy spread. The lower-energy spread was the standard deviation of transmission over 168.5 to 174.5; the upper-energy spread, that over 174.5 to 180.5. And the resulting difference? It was -1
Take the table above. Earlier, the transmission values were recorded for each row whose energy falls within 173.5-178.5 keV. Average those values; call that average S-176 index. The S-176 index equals 328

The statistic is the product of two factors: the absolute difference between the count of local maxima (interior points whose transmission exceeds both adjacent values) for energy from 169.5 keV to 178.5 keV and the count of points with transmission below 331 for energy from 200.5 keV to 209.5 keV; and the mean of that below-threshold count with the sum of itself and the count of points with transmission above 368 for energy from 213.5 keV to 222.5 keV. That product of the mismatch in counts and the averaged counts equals 0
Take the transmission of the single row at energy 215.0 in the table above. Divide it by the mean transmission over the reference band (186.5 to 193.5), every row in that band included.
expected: 0.94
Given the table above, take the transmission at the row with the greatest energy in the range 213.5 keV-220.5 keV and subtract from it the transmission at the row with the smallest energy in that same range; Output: -41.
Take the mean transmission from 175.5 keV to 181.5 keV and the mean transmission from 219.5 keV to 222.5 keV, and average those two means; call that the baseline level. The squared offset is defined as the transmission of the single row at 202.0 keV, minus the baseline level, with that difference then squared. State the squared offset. 4225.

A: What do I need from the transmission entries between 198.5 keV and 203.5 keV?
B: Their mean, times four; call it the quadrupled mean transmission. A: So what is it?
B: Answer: 1570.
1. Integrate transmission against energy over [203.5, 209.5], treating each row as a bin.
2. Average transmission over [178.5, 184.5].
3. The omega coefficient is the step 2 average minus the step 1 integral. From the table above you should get -2149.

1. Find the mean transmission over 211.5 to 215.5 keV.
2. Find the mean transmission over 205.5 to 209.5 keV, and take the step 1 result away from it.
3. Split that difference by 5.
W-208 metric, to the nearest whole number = 10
